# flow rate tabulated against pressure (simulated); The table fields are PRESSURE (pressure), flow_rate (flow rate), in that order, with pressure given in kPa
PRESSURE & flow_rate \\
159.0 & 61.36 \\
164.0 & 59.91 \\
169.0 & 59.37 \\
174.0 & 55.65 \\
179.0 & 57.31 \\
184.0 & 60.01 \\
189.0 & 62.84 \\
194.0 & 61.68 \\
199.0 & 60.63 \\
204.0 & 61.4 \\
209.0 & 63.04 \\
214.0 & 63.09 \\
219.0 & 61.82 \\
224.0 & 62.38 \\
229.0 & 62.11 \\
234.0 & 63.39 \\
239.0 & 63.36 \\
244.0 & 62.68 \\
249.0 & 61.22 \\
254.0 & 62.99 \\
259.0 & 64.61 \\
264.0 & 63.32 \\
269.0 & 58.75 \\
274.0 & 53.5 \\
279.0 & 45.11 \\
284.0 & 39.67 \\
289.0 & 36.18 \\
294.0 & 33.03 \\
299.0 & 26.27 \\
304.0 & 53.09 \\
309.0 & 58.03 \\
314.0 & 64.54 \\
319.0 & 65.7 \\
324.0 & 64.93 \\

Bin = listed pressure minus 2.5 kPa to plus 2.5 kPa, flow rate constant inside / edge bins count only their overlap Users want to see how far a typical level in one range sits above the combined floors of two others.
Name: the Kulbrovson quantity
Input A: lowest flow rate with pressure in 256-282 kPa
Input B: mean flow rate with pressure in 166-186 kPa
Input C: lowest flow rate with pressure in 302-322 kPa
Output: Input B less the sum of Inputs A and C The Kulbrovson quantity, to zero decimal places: -40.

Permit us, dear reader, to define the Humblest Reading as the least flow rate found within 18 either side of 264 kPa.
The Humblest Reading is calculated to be 45.11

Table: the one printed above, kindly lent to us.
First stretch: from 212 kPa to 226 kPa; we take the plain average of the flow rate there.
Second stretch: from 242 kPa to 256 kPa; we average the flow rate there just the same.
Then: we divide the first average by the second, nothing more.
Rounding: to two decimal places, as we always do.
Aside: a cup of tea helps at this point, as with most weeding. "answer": 1.00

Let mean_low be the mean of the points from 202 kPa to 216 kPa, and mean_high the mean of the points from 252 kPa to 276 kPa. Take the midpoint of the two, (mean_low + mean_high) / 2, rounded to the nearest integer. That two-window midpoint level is 62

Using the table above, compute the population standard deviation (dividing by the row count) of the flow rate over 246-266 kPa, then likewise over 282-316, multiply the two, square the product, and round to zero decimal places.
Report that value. 254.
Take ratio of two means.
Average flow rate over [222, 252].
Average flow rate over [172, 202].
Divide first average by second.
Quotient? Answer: 1.05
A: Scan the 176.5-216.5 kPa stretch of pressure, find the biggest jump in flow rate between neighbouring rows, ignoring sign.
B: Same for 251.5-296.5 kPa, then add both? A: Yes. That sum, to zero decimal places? 11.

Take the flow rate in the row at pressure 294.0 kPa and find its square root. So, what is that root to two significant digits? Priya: 5.7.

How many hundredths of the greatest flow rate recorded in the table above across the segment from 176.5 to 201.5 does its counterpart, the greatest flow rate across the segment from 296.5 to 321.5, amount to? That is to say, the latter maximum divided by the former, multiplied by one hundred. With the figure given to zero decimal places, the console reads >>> 105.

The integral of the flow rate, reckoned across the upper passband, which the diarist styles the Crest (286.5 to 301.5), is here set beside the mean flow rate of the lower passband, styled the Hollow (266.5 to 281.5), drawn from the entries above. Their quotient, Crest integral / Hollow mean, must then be 9.1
